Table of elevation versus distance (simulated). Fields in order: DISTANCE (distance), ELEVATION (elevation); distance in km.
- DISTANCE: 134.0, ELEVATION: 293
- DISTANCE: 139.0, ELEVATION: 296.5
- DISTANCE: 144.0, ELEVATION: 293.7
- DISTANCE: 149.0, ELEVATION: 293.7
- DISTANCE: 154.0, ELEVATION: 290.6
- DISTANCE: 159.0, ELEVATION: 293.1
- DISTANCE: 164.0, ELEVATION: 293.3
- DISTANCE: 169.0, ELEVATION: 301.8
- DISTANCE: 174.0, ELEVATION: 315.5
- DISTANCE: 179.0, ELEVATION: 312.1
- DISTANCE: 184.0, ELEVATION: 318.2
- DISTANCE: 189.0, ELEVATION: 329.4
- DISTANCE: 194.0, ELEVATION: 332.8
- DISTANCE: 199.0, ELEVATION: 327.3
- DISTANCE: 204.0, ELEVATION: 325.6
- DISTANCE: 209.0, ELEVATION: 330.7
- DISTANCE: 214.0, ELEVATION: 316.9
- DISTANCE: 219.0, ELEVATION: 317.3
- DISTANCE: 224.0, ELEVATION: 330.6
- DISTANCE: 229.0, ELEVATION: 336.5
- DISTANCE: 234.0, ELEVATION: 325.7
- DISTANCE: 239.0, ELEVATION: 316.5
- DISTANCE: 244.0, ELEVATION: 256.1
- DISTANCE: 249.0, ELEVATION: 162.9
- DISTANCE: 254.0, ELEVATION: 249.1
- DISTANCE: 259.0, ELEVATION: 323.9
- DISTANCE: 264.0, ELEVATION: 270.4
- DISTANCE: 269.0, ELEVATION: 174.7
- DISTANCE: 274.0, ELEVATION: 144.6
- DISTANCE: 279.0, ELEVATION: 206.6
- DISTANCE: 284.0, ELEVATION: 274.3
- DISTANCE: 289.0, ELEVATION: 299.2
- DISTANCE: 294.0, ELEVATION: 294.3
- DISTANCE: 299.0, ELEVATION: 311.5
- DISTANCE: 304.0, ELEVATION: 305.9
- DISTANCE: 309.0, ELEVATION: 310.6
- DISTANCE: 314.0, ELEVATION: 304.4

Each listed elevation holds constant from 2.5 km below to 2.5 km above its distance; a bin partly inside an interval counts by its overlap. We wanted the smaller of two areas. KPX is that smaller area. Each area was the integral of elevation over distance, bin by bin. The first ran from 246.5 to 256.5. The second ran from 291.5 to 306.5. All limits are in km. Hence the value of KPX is 2060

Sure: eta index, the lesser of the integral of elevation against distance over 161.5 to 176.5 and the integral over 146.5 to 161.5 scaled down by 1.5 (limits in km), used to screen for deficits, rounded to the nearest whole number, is 2925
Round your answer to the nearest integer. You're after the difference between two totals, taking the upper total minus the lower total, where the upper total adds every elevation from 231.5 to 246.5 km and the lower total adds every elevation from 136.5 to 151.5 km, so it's 14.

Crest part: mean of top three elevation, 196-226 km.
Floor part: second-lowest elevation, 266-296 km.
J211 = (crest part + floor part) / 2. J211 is 252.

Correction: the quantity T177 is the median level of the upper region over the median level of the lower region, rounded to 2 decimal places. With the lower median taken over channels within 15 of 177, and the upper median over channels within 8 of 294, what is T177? 0.95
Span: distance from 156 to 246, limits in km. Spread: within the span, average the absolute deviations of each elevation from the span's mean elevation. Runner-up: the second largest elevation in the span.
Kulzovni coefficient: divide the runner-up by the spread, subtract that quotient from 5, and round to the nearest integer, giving -20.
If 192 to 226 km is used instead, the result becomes -60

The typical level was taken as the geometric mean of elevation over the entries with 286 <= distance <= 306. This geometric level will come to 303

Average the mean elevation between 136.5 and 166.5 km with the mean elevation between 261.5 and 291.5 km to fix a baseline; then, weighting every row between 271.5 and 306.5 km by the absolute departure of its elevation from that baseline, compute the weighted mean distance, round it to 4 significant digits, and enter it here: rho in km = 286.1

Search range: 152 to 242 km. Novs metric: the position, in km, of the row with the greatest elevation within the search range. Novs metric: 229.0 km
